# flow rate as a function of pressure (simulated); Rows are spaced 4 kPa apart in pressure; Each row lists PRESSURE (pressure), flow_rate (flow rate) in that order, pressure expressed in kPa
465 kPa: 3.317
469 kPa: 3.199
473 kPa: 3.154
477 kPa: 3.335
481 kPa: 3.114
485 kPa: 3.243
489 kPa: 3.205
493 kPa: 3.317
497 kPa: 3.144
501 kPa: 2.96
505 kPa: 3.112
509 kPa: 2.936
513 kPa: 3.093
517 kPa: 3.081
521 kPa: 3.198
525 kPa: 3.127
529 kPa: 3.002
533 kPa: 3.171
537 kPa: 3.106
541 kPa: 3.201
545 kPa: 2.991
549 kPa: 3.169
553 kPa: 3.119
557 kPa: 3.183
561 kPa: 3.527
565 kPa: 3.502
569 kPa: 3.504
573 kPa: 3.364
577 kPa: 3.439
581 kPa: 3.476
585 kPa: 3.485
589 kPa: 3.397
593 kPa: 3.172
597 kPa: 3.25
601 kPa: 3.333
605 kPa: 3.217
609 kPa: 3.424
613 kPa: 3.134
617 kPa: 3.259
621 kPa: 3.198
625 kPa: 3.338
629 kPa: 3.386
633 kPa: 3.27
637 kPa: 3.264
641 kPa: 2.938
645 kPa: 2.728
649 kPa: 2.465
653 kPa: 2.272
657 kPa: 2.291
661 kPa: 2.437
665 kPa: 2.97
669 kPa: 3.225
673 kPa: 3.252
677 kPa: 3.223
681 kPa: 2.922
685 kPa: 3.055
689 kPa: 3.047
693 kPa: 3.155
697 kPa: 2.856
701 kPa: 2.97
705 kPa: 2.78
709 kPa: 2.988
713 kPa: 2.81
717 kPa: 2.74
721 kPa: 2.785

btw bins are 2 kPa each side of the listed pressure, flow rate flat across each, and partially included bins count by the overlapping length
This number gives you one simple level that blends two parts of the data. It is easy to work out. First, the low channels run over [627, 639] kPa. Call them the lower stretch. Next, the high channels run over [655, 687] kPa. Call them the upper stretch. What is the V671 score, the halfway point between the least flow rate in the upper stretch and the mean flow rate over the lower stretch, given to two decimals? 2.80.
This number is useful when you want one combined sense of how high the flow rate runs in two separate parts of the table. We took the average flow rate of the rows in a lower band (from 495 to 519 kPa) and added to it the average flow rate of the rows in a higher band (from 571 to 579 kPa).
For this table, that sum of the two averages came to 6.5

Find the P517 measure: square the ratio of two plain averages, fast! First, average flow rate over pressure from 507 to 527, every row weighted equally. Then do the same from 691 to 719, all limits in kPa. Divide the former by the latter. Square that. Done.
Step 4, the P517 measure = 1.13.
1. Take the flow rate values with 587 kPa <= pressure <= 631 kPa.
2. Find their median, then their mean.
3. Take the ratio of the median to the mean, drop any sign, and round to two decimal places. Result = 0.99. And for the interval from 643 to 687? 1.04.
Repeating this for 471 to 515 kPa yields 1.00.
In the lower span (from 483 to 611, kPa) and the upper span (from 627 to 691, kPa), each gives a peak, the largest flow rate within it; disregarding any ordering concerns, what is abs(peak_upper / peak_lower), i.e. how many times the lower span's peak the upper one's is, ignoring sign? 0.960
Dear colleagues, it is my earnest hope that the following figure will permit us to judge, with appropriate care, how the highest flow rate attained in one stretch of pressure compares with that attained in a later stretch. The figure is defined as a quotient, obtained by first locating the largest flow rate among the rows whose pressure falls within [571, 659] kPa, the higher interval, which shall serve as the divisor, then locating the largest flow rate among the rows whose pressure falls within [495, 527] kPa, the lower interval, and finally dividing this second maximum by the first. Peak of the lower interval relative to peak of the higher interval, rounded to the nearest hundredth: 0.92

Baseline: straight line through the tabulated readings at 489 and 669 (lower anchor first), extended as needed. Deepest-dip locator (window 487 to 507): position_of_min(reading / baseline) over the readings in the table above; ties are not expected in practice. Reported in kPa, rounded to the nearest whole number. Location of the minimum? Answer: 501 kPa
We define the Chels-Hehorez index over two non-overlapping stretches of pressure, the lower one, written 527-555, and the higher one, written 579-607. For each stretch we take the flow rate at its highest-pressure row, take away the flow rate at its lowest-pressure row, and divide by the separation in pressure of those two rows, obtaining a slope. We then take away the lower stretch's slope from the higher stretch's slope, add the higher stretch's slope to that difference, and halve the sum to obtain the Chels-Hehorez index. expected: -0.01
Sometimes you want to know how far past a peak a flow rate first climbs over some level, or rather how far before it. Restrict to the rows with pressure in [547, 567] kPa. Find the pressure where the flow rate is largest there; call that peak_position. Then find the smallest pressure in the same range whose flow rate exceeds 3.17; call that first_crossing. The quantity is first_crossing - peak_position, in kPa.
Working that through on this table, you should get -4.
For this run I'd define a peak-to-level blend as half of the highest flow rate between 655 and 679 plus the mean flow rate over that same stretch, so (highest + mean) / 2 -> 3.1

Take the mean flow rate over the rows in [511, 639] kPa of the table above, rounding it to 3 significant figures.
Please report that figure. 3.26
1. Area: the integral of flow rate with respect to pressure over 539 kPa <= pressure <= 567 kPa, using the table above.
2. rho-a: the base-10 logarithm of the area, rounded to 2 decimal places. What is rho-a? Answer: 1.96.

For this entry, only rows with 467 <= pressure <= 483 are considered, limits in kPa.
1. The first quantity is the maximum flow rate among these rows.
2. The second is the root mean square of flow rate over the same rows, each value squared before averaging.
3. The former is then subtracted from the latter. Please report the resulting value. -0.133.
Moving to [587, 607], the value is -0.122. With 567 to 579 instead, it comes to -0.068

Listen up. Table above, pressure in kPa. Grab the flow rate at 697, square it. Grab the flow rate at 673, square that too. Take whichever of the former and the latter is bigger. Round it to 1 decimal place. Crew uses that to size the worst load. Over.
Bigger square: 10.6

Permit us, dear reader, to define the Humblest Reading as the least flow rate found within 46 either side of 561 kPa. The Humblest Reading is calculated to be 2.991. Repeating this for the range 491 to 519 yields 2.936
